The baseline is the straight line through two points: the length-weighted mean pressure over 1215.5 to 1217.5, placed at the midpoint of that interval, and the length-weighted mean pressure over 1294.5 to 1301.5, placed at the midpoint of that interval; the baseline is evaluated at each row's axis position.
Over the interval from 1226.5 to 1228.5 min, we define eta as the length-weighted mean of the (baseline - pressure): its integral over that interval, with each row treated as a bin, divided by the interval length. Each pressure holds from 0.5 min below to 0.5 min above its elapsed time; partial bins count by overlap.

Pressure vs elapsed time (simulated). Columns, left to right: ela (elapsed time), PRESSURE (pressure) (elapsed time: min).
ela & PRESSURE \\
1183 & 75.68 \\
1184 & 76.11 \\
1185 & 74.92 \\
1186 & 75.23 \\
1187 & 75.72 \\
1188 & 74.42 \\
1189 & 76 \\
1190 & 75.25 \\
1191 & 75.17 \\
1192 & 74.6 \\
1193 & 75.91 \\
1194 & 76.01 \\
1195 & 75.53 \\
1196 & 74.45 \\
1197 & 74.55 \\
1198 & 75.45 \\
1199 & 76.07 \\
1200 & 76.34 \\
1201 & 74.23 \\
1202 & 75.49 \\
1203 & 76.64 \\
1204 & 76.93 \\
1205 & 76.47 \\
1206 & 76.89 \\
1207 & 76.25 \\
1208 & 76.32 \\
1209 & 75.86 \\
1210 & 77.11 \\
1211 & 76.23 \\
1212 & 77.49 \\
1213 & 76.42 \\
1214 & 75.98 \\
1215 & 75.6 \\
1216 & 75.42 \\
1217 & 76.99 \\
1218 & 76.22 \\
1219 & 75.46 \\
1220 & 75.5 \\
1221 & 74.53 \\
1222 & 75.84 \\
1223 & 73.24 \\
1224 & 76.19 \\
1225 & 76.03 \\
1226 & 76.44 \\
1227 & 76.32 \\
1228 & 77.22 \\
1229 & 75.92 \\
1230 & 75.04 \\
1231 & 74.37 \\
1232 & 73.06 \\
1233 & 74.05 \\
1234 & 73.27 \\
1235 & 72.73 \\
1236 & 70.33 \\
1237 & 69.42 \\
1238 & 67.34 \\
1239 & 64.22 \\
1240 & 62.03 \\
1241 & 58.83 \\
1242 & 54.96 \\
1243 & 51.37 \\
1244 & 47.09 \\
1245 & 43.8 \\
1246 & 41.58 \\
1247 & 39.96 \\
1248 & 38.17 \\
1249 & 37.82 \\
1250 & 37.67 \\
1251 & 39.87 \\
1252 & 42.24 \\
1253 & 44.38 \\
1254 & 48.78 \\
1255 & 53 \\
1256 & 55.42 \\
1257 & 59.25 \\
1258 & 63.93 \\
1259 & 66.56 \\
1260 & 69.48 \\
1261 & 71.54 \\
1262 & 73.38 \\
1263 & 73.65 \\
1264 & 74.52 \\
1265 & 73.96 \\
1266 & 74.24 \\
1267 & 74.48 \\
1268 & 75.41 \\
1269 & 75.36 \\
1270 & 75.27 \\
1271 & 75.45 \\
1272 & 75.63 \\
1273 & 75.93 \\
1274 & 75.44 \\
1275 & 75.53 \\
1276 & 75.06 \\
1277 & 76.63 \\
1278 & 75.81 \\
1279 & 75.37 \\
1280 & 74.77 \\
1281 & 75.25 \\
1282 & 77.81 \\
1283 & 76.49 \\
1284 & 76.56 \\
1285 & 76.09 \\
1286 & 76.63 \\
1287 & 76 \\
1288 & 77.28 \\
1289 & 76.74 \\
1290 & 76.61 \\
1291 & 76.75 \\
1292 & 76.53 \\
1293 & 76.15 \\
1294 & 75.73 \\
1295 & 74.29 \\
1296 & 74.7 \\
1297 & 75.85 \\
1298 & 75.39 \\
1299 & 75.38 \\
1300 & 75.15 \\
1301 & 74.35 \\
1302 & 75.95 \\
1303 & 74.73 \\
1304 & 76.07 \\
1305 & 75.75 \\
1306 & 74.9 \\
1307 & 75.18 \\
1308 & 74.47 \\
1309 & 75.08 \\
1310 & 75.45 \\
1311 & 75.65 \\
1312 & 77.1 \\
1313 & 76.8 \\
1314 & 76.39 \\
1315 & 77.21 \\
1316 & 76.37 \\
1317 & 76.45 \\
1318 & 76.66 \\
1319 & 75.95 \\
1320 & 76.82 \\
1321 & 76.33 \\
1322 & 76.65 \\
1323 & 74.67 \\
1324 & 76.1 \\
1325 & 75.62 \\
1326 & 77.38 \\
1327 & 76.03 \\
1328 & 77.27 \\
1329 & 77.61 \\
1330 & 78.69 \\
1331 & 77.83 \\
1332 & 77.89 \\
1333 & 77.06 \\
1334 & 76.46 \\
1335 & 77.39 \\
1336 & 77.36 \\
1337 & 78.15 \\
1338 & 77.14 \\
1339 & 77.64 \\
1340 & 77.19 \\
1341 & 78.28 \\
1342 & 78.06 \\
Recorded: -0.7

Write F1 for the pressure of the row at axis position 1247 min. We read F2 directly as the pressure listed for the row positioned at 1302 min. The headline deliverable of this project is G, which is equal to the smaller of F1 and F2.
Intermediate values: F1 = 39.96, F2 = 75.95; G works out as 40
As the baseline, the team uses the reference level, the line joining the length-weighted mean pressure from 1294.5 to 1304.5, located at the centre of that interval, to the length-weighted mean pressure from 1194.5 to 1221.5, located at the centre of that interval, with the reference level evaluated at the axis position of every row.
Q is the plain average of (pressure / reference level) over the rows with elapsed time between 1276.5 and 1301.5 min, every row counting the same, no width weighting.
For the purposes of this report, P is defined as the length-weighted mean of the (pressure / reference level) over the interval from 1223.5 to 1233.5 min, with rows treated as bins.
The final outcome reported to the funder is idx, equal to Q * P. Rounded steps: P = 1.00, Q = 1.01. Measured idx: 1.00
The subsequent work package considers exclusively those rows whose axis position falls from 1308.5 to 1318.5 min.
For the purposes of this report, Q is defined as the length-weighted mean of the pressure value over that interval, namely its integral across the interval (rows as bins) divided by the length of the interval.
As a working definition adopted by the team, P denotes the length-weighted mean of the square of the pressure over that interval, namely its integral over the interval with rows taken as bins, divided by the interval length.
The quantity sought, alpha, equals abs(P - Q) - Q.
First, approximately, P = 5825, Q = 76.3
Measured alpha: 5672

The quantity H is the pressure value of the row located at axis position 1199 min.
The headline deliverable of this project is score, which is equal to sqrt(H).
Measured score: 8.72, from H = 76.07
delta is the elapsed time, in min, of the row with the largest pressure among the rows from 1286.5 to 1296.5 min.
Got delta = 1288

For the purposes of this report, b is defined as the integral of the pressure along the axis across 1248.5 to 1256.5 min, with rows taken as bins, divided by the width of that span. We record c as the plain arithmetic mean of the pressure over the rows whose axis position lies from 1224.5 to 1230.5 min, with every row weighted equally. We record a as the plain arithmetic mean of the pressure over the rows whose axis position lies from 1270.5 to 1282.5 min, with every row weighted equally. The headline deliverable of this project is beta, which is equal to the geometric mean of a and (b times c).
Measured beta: 509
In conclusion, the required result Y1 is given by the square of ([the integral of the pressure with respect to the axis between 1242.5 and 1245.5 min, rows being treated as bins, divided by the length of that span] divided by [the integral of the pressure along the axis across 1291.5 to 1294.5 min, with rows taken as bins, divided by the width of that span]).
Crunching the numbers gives 0.39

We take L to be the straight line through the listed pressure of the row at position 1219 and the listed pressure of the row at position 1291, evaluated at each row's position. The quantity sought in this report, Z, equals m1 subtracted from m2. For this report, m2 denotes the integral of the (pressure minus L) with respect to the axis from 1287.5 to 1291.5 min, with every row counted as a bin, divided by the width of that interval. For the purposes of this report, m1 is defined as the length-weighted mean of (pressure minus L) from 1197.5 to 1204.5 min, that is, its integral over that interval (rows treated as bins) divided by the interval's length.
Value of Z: -0.6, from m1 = 0.7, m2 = 0.1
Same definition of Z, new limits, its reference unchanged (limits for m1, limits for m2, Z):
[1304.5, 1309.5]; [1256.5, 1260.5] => -9.4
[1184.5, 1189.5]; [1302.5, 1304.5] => -1.9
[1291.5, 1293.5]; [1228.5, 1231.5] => -0.1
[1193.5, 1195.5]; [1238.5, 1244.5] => -20.2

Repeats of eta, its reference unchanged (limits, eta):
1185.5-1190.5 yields 1.3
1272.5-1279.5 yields -0.3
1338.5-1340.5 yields -3.0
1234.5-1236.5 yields 4.4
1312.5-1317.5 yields -1.9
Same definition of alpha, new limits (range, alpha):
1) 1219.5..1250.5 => 4167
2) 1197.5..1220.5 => 5646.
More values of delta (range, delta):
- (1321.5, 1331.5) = 1330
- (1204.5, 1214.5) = 1212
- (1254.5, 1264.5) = 1264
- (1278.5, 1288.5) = 1282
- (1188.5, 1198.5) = 1194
